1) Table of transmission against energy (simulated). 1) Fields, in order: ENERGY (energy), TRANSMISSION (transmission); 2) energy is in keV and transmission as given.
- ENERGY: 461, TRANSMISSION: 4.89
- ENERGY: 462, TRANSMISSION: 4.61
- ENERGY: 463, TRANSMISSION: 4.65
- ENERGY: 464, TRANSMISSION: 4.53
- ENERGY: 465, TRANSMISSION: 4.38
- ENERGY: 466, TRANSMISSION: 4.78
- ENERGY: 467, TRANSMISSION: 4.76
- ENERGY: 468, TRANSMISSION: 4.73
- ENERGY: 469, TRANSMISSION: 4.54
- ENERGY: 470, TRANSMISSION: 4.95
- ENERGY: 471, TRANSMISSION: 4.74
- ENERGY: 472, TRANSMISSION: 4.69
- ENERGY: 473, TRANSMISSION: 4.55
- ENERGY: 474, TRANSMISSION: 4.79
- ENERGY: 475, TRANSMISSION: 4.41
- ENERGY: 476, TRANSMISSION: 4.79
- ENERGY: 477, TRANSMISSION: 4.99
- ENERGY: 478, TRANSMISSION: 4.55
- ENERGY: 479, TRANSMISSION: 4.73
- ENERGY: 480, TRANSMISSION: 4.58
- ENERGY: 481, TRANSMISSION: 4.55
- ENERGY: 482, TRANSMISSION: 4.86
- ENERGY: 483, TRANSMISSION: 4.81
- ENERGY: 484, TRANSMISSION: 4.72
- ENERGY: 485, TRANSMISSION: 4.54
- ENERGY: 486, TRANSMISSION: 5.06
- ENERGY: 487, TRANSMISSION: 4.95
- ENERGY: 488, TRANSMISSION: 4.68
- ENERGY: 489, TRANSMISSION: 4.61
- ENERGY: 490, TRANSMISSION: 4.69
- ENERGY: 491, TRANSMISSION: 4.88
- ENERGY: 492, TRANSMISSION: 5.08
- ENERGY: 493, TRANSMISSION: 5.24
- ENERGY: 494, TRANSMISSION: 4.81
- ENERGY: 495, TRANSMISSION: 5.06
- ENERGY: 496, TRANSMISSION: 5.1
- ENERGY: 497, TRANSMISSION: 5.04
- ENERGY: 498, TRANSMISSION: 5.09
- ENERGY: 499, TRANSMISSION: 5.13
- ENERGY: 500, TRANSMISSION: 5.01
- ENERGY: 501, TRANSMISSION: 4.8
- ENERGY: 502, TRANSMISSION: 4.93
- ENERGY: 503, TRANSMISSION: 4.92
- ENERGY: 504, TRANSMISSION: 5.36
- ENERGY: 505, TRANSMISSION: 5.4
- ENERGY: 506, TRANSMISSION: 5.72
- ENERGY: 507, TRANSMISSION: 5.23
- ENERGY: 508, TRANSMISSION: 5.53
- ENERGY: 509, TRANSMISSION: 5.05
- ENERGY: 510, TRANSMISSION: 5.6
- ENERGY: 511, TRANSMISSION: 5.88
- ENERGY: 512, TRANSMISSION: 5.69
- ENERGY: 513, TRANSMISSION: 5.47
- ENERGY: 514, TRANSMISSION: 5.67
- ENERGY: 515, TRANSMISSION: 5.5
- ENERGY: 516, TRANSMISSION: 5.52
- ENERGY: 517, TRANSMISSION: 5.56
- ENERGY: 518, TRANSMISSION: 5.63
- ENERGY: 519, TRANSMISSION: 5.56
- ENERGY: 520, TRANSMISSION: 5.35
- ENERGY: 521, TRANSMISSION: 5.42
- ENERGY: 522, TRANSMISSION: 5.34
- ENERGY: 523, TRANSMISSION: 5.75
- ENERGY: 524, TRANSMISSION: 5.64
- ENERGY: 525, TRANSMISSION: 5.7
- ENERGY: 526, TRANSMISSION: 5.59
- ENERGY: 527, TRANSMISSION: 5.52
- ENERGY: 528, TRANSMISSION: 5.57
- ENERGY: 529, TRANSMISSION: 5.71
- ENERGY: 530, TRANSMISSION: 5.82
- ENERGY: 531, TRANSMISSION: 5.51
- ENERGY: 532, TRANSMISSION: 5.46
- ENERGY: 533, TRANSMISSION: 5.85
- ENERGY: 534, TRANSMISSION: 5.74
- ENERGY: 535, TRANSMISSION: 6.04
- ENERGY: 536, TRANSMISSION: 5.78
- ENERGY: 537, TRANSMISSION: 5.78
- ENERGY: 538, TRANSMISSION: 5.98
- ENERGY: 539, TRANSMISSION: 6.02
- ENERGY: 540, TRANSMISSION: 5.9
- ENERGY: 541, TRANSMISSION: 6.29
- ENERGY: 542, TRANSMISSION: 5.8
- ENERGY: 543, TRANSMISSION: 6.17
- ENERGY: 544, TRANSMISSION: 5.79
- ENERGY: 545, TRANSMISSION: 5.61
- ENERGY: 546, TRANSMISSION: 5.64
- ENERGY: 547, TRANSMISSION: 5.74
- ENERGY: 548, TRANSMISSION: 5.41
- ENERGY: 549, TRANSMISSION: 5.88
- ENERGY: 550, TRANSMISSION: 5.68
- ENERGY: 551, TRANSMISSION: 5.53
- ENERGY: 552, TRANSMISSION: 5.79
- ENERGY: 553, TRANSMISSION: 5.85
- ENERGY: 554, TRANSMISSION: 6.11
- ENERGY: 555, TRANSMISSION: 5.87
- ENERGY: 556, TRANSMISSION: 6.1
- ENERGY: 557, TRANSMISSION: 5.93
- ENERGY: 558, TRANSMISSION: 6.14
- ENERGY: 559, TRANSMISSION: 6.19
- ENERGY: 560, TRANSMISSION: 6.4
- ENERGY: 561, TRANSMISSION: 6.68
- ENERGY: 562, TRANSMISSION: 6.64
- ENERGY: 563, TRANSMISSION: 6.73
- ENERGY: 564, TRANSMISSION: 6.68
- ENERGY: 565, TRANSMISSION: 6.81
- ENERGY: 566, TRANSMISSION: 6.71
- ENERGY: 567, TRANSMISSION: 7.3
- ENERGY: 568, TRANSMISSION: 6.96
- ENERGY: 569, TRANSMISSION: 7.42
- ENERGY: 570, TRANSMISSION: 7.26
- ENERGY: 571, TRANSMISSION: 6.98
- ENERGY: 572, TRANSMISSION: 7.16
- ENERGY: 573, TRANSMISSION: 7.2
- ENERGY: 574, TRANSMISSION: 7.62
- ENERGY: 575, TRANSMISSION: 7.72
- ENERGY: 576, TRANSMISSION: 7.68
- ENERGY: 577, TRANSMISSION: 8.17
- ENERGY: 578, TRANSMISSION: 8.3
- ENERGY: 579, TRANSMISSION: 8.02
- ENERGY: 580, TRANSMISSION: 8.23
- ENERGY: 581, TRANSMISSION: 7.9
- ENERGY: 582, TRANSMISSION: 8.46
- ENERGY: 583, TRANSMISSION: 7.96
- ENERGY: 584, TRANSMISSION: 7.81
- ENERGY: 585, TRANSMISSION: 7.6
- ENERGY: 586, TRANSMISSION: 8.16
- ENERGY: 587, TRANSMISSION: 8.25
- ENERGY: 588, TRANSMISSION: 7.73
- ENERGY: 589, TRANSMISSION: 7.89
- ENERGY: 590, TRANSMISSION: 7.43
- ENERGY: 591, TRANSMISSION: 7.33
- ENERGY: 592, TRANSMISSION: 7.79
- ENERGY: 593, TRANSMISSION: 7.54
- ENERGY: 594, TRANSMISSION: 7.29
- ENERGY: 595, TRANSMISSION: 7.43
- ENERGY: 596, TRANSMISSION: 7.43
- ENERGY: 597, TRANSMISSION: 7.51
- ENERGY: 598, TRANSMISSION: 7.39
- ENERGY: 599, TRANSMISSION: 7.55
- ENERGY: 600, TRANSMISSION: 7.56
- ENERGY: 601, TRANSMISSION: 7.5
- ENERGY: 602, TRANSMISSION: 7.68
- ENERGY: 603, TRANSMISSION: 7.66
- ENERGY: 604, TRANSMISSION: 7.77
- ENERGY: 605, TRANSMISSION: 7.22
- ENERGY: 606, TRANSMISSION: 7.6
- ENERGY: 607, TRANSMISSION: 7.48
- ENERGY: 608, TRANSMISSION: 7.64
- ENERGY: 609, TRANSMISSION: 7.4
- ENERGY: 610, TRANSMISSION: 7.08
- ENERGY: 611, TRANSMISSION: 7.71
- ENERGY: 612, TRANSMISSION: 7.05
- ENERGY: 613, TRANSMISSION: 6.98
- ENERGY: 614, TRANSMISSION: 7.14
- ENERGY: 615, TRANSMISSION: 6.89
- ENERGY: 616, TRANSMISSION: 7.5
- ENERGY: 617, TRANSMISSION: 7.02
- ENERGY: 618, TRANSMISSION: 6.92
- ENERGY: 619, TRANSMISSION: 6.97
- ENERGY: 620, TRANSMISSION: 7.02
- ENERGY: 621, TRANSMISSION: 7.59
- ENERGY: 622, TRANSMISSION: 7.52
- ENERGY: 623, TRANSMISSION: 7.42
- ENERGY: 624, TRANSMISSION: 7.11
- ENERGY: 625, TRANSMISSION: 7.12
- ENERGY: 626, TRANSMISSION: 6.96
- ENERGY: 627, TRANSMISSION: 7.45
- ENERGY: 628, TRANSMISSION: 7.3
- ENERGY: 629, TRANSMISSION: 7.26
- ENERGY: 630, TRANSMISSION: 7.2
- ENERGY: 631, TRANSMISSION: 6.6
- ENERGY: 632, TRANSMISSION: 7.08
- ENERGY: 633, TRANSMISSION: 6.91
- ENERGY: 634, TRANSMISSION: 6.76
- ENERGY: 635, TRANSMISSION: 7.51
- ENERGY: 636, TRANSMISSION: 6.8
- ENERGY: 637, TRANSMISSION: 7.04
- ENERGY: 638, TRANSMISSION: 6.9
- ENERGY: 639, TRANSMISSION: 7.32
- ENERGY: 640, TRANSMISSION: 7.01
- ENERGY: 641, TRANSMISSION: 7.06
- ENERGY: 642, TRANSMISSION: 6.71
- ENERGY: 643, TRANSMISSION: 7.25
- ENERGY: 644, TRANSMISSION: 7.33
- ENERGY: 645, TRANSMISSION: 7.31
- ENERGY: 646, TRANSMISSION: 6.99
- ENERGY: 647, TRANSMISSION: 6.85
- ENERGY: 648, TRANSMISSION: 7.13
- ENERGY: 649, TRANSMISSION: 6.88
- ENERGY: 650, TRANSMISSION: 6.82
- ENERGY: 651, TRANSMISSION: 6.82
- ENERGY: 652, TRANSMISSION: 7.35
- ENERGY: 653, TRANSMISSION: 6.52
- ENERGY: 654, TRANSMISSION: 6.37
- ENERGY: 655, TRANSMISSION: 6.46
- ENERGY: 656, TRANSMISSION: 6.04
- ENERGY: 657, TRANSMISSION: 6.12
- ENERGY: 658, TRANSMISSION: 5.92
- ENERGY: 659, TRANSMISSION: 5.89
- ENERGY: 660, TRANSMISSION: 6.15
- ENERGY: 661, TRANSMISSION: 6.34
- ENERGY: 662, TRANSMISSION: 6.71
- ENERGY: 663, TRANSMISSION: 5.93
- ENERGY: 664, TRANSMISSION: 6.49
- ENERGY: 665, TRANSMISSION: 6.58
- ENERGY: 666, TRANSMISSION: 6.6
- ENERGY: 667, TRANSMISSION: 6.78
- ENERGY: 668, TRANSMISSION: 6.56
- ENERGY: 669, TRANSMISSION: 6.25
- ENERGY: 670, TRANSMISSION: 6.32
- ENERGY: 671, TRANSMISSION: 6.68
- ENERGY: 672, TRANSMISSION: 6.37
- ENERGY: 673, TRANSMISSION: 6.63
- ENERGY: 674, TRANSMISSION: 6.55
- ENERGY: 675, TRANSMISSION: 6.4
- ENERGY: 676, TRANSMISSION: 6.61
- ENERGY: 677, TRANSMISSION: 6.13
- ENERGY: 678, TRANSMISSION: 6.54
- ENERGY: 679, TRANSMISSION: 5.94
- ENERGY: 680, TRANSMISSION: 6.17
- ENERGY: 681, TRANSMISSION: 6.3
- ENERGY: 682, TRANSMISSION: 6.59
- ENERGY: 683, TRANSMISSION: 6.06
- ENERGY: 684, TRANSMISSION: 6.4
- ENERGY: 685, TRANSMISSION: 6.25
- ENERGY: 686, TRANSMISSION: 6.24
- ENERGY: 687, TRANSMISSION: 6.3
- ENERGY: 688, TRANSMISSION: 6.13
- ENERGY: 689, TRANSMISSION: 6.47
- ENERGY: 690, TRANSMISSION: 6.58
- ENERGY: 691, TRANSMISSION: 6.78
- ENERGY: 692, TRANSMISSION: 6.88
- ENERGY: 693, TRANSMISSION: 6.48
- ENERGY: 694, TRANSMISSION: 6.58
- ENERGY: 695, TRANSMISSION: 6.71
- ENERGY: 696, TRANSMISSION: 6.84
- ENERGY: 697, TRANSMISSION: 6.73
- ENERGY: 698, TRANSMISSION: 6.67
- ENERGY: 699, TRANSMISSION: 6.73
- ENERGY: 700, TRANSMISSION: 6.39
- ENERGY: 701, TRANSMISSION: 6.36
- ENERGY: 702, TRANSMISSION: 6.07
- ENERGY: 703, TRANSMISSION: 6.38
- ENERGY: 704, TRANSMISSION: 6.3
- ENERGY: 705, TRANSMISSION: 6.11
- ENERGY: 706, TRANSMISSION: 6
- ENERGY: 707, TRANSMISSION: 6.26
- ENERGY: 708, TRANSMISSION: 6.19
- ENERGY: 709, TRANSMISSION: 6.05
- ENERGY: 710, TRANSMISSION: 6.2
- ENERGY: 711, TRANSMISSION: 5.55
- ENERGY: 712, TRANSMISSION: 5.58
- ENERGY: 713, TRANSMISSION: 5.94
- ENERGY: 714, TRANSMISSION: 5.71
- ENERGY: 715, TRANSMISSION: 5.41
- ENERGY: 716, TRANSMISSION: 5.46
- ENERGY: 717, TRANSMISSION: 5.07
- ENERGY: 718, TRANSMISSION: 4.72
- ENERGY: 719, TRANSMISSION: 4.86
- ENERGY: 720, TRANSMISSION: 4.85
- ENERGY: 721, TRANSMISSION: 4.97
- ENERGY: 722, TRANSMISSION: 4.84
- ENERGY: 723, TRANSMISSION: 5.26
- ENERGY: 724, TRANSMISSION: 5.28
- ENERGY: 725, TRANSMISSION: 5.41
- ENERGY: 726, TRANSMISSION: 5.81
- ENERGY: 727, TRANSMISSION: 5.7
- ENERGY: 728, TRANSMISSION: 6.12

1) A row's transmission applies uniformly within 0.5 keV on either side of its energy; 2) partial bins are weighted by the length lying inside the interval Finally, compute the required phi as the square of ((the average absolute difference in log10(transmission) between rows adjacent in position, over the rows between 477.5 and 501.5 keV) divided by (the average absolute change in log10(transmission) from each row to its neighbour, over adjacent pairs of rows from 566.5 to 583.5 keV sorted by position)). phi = 0.9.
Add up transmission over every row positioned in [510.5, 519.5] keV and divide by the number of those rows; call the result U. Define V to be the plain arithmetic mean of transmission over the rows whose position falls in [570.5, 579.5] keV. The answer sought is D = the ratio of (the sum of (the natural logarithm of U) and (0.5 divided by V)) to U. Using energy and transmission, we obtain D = 0.32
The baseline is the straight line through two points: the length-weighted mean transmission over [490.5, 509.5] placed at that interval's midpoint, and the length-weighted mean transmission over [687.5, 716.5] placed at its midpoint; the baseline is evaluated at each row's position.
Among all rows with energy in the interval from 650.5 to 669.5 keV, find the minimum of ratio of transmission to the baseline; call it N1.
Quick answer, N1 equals 0.98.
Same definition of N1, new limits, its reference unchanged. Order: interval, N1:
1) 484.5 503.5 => 0.90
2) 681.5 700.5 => 0.98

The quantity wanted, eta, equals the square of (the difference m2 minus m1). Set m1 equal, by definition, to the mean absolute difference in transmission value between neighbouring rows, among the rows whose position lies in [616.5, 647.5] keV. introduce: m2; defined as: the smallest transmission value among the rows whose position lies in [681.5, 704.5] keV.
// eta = 34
